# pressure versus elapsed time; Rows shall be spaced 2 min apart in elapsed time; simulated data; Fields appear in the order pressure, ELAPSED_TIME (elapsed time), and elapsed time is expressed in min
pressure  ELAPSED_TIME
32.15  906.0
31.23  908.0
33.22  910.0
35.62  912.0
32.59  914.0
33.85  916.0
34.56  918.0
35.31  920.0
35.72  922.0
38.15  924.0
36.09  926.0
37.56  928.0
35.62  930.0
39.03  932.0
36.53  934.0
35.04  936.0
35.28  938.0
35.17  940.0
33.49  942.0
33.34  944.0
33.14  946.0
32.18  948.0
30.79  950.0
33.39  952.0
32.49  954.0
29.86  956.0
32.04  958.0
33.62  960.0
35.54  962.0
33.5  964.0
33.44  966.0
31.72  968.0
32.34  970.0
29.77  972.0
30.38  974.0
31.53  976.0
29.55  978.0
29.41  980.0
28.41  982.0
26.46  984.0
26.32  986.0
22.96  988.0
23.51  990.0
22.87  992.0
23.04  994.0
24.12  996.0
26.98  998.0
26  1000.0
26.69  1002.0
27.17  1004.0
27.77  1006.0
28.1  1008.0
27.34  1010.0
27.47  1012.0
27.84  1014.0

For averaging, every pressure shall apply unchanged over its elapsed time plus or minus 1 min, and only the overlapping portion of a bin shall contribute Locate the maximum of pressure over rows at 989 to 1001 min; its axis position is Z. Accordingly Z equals 998.0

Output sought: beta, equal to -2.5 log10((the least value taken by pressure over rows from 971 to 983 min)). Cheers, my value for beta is -3.6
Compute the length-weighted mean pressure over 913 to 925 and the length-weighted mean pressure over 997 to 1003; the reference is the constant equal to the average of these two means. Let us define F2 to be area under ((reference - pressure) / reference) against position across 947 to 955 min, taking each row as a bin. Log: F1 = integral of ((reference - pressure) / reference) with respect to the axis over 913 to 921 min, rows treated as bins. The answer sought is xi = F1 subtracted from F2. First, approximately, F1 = -0.9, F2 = -0.4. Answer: 0.5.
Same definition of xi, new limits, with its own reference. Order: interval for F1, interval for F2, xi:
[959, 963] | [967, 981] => 0.5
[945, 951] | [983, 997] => 3.2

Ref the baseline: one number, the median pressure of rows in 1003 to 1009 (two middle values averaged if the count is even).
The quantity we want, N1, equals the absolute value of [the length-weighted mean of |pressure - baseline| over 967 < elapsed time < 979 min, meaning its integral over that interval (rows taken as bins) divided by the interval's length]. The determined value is 3.1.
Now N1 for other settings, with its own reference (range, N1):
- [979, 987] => 1.3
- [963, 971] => 5.0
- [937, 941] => 7.5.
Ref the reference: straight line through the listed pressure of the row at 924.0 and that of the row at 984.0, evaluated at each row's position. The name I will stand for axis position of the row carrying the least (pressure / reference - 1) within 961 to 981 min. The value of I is 972.0 min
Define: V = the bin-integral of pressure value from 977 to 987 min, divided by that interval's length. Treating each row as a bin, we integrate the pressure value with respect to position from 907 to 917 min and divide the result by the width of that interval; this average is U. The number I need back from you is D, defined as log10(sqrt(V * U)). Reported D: 1.49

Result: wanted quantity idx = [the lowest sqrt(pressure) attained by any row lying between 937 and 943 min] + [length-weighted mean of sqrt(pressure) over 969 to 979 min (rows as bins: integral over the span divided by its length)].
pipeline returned 11.3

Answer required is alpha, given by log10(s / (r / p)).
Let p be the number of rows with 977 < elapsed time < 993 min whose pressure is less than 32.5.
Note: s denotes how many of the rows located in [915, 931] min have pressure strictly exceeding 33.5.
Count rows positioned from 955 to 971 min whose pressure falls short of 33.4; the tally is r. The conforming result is 1.2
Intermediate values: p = 8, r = 4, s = 8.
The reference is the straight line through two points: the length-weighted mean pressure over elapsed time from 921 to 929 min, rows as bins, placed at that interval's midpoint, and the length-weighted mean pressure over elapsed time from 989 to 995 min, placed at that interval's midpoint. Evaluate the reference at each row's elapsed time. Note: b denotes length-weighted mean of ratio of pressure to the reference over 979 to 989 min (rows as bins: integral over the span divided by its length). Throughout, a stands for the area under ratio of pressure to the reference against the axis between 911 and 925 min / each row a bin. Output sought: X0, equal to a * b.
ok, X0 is 14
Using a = 12.8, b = 1.08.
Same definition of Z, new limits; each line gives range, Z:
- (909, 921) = 912.0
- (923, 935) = 932.0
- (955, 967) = 962.0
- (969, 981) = 970.0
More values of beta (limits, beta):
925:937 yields -3.9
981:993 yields -3.4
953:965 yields -3.7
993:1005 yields -3.4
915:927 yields -3.8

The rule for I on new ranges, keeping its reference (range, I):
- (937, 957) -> 950.0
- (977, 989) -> 988.0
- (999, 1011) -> 1000.0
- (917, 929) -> 918.0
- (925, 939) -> 926.0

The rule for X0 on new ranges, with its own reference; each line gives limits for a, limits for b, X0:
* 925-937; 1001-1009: 17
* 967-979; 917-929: 13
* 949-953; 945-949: 4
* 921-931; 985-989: 10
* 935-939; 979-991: 4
